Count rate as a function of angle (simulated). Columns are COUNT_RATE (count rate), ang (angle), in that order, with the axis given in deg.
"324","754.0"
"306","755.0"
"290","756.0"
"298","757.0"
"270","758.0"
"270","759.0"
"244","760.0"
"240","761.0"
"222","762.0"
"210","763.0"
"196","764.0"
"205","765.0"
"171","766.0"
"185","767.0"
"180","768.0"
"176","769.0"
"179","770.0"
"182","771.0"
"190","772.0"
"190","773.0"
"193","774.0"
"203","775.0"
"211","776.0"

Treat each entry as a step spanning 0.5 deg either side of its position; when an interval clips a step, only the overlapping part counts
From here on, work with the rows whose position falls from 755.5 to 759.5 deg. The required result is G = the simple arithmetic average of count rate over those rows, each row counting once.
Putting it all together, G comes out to 282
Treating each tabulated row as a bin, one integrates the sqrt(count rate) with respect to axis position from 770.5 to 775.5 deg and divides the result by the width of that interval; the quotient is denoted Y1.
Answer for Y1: 13.8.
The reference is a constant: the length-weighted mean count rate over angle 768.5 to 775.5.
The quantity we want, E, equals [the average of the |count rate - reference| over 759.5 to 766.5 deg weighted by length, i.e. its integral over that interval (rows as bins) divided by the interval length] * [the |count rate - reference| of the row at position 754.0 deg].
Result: 4057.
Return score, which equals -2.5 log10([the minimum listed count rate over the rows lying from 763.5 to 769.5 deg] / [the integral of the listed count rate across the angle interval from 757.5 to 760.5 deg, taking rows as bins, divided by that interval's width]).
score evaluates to 0.46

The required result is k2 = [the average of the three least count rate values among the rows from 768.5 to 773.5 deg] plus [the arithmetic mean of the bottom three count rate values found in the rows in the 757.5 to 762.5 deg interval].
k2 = 414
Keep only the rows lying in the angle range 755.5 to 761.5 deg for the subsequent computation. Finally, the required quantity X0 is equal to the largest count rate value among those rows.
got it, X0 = 298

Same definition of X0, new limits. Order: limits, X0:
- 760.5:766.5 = 240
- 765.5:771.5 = 185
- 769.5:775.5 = 203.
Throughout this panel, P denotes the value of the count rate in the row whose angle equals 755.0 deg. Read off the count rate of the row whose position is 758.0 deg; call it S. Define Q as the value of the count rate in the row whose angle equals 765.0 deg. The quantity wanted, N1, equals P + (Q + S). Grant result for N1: 781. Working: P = 306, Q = 205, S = 270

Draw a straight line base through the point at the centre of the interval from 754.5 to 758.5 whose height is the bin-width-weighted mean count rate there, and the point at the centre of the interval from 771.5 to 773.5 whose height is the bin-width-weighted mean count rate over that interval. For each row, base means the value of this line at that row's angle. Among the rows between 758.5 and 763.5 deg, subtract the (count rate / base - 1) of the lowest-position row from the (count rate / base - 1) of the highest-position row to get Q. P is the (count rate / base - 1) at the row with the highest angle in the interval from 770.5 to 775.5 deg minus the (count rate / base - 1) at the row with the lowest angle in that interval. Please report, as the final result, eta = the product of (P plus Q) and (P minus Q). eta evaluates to 0.04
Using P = 0.25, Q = -0.14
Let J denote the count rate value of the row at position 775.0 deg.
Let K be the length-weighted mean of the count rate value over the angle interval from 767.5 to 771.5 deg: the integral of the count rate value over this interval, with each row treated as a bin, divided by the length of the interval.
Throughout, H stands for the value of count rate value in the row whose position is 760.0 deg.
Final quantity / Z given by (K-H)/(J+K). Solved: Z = -0.17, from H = 244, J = 203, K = 179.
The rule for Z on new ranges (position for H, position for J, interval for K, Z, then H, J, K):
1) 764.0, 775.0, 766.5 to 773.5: -0.03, 196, 203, 183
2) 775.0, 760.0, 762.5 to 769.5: -0.03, 203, 244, 189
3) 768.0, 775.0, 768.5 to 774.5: 0.01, 180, 203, 185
